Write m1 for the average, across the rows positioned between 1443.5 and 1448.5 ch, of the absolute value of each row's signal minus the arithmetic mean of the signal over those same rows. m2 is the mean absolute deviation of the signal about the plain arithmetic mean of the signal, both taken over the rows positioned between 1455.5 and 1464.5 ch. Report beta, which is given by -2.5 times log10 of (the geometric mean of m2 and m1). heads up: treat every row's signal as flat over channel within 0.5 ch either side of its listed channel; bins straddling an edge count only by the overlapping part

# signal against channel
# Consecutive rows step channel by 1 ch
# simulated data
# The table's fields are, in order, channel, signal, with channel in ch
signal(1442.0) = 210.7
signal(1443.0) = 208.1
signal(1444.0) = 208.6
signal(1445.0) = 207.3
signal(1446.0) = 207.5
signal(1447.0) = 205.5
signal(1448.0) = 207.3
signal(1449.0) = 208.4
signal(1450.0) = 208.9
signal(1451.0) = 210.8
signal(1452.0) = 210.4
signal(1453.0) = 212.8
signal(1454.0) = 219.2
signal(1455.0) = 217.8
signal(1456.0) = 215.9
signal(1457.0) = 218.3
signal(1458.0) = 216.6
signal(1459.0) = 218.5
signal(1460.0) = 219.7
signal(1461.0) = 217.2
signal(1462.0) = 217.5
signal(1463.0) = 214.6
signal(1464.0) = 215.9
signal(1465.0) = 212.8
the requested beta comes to 0.08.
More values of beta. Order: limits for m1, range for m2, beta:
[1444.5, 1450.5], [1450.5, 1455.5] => -0.54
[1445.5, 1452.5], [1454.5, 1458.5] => -0.13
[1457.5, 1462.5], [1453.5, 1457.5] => 0.05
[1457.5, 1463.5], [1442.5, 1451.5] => -0.12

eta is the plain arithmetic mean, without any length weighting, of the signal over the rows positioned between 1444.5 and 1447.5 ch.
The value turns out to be 207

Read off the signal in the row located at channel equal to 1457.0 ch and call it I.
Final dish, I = 218.3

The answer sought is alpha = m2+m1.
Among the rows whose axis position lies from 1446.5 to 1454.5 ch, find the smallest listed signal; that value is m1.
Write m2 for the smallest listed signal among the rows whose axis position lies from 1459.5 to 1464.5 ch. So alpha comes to 420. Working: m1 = 205.5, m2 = 214.6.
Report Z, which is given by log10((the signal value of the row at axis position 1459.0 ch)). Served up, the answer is 2.34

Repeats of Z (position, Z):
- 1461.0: 2.34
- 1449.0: 2.32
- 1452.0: 2.32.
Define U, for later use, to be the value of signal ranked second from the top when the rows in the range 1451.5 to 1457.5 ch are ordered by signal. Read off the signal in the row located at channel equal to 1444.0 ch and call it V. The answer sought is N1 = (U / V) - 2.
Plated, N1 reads -0.95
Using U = 218.3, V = 208.6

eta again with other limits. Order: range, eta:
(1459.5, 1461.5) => 218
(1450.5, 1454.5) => 213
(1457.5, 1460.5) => 218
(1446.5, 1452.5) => 209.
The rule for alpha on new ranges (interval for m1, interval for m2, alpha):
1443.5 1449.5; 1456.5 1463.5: 420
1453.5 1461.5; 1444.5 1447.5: 421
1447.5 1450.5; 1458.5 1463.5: 422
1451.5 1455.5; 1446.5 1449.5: 416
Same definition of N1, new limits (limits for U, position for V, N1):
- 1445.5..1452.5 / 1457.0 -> -1.04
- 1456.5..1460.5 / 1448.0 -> -0.95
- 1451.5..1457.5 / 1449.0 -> -0.95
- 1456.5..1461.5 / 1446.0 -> -0.95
